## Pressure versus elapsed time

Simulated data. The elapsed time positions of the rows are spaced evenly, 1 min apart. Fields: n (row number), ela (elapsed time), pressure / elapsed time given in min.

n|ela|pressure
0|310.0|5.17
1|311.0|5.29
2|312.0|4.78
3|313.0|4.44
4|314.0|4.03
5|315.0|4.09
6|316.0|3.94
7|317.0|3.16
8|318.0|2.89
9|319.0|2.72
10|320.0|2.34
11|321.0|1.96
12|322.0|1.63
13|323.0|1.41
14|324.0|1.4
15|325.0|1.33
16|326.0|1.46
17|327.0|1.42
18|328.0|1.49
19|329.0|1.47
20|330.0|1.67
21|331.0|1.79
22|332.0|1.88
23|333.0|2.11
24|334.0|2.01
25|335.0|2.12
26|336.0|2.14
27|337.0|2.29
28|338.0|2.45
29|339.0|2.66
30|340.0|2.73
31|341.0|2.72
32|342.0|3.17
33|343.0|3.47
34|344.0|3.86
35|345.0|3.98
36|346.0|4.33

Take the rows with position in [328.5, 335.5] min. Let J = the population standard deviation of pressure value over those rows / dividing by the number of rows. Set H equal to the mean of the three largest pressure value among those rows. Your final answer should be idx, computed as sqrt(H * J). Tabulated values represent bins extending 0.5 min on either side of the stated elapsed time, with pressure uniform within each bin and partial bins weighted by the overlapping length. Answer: 0.68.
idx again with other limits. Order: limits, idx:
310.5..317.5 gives 1.74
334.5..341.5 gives 0.82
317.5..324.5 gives 1.23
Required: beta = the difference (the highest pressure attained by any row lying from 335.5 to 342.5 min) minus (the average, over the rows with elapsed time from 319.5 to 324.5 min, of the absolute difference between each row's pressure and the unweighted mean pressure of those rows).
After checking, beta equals 2.8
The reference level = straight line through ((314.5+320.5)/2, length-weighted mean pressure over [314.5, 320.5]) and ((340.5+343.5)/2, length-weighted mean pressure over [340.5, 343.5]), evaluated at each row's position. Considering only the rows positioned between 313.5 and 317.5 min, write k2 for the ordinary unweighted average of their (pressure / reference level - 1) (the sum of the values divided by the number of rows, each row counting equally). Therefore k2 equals 0.19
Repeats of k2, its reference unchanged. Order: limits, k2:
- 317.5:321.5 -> -0.22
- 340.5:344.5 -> 0.06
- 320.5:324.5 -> -0.50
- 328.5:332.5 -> -0.46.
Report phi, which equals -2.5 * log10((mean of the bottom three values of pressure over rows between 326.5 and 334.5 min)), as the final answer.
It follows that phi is -0.41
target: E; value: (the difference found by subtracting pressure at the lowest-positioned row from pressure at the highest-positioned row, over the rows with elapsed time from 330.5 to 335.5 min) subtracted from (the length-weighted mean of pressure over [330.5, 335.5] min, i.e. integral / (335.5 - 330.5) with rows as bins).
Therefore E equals 1.7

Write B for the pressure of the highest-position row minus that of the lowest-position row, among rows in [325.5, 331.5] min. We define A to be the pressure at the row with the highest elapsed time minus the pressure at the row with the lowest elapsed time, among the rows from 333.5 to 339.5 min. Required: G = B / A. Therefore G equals 1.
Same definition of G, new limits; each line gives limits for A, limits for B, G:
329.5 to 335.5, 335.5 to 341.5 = 1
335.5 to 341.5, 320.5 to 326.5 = -1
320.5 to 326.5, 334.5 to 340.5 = -1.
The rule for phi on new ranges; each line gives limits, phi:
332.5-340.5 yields -0.80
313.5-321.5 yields -0.92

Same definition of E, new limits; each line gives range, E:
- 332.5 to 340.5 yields 1.7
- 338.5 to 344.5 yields 1.9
